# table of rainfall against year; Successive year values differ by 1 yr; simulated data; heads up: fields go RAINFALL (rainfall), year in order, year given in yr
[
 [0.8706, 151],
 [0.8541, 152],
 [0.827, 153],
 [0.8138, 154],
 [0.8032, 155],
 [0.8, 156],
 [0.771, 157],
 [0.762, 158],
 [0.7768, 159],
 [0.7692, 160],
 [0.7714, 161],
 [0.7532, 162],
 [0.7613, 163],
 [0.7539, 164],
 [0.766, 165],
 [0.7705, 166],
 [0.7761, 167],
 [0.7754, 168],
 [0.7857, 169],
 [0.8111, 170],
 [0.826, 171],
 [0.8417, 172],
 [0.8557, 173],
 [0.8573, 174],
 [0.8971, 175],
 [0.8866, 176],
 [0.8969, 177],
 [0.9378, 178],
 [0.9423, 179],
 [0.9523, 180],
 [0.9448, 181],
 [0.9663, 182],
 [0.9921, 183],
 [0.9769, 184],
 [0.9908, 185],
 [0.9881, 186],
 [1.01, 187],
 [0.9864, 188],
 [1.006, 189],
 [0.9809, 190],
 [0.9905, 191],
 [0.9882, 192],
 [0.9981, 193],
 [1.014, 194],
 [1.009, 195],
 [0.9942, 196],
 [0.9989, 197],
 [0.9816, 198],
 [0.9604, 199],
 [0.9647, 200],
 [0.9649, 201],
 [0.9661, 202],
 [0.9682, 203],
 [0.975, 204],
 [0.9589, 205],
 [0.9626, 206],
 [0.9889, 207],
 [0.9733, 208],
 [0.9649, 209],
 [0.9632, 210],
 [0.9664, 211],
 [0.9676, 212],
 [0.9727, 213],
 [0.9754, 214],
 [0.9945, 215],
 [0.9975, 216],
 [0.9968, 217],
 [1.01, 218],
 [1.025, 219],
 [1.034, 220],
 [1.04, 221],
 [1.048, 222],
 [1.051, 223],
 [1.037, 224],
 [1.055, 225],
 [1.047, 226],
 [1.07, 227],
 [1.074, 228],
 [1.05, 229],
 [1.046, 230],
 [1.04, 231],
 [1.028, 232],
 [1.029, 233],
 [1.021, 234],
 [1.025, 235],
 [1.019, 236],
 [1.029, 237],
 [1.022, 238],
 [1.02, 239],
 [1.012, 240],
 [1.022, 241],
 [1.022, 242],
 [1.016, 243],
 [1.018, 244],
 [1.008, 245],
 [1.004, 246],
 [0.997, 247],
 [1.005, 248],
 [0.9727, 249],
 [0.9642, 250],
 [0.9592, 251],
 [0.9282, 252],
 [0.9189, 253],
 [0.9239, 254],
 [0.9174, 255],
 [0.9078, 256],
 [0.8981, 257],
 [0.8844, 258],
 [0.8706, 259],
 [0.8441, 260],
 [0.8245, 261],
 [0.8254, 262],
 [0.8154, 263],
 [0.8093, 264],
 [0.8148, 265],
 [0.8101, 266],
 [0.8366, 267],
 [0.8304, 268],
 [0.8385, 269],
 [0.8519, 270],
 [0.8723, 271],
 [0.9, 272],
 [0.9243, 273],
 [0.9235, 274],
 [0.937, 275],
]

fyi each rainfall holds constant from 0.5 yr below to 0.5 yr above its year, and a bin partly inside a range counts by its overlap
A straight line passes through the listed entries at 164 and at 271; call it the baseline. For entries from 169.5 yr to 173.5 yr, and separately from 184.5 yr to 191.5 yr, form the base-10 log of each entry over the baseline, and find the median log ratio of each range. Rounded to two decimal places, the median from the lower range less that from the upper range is -0.06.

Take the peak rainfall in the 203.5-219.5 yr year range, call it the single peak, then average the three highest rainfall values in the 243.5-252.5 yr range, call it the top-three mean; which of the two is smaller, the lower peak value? 1.01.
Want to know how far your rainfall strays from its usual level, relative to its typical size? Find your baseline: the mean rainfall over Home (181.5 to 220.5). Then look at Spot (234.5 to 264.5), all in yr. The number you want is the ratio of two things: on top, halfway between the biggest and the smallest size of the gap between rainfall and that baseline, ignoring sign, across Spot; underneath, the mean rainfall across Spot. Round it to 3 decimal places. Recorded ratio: 0.099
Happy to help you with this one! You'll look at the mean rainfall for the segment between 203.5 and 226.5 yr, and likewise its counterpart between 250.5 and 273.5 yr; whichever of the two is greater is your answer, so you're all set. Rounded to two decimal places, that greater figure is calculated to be 1.00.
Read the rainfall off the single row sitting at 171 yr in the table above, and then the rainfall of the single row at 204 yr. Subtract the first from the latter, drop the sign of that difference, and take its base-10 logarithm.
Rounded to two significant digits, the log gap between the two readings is -0.83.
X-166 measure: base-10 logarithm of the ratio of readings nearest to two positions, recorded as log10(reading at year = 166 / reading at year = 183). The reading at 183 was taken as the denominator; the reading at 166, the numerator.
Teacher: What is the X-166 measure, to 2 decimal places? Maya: -0.11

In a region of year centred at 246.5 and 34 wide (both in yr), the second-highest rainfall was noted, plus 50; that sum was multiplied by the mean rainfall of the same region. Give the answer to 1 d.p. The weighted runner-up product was 49.3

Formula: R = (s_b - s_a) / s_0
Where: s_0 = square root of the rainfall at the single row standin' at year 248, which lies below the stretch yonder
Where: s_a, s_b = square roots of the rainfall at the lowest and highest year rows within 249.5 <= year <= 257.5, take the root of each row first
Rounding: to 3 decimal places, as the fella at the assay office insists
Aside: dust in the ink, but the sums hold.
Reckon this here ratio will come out -0.034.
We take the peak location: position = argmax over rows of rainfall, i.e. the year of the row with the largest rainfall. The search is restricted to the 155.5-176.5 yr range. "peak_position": 175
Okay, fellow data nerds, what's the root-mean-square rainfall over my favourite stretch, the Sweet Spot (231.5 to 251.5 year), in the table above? 1.01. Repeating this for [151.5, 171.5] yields 0.79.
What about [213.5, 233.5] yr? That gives 1.03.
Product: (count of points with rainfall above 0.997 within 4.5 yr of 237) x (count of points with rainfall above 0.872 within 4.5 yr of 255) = 72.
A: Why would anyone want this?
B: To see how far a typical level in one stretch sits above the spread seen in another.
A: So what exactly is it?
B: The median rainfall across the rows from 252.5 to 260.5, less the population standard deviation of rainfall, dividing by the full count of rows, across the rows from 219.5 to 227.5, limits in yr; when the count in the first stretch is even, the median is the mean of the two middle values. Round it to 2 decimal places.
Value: 0.89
